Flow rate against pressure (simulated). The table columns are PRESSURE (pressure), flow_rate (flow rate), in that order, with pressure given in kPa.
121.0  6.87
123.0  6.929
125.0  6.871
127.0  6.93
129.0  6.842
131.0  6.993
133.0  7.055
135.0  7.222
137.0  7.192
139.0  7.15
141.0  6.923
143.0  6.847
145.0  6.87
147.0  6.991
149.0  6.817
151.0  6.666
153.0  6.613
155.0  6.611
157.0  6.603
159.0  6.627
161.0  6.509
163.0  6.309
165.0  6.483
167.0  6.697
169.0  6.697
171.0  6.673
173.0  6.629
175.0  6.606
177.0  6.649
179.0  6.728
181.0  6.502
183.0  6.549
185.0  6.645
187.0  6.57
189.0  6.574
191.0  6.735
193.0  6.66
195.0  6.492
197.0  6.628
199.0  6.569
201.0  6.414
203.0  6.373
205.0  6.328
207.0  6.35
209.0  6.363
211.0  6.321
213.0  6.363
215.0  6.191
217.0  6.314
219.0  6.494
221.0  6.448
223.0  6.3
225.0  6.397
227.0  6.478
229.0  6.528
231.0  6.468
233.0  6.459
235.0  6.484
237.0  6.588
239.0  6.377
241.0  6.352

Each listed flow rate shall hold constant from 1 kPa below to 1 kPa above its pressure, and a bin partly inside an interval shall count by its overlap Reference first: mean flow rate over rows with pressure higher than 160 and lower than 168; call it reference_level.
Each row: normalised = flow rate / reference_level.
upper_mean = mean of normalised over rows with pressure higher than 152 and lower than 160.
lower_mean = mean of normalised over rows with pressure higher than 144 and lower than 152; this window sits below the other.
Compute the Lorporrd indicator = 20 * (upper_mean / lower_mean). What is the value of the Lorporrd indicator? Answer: 19.3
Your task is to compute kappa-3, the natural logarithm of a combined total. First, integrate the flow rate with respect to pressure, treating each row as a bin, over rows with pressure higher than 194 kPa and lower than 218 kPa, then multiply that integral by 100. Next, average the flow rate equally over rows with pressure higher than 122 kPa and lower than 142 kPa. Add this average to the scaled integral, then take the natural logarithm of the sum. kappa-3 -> 9.6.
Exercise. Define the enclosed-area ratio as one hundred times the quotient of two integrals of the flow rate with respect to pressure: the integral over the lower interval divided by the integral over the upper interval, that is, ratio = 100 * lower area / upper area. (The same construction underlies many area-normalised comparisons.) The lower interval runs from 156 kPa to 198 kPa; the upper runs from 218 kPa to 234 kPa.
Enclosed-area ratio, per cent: 269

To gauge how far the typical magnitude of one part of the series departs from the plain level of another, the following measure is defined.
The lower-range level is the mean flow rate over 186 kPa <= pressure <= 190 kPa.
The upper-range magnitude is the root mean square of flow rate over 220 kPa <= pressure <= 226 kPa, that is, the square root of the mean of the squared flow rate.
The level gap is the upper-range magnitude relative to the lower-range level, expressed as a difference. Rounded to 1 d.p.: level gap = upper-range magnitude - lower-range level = -0.2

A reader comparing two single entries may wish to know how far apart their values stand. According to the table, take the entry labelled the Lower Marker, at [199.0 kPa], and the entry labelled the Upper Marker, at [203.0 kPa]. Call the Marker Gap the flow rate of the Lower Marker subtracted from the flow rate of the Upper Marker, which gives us -0.20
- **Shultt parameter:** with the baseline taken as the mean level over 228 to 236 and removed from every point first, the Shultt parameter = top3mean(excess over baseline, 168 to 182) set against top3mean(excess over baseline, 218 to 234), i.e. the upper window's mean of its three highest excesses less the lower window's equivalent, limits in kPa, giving -0.20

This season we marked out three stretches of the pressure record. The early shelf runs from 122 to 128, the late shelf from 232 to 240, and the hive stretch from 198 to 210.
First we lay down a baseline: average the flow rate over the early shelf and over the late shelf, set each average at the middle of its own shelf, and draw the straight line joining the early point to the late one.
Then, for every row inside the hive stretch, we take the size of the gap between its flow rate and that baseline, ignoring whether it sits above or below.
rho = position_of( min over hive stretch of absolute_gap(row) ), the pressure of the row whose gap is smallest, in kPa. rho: 199.0 kPa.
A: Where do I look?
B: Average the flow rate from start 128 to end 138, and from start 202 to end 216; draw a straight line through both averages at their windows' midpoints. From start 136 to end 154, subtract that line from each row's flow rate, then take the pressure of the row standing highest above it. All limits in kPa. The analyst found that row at 137.0 kPa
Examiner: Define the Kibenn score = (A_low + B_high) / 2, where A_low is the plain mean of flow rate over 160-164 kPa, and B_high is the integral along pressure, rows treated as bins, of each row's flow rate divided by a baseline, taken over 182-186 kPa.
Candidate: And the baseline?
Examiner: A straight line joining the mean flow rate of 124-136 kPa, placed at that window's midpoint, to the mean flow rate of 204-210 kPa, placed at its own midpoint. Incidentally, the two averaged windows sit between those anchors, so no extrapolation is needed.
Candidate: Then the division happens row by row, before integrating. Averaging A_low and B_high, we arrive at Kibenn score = 5.22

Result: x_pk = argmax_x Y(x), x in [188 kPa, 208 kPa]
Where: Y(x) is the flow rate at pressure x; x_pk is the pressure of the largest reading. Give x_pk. 191.0 kPa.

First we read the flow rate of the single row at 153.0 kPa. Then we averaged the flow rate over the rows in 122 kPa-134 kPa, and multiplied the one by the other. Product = 45.9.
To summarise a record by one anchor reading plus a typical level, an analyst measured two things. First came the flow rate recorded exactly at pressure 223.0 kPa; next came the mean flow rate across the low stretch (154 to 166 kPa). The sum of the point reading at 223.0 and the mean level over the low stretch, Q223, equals 12.8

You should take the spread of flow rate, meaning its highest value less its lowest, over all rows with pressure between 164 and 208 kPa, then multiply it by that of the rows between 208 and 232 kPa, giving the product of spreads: 0.14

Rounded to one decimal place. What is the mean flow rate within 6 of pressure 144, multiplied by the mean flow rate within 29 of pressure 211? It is 44.8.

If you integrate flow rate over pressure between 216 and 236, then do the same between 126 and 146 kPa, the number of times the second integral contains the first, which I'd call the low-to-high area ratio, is 1.09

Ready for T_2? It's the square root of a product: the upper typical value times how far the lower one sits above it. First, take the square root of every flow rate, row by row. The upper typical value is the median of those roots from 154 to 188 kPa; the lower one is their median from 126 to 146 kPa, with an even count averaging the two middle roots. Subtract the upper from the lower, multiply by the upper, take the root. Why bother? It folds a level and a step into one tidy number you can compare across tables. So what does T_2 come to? 0.42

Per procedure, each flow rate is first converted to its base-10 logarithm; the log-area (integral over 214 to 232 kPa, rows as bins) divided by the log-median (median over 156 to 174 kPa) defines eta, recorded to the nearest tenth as 17.7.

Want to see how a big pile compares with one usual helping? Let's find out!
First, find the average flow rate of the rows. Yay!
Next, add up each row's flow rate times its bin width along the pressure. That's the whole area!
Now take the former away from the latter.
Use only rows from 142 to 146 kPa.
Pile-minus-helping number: 20.6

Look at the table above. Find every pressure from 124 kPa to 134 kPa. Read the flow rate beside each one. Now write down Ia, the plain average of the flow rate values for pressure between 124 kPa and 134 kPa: 6.94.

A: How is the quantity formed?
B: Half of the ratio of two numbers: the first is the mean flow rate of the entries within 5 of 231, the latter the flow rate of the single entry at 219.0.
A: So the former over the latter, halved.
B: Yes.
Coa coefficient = 0.499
